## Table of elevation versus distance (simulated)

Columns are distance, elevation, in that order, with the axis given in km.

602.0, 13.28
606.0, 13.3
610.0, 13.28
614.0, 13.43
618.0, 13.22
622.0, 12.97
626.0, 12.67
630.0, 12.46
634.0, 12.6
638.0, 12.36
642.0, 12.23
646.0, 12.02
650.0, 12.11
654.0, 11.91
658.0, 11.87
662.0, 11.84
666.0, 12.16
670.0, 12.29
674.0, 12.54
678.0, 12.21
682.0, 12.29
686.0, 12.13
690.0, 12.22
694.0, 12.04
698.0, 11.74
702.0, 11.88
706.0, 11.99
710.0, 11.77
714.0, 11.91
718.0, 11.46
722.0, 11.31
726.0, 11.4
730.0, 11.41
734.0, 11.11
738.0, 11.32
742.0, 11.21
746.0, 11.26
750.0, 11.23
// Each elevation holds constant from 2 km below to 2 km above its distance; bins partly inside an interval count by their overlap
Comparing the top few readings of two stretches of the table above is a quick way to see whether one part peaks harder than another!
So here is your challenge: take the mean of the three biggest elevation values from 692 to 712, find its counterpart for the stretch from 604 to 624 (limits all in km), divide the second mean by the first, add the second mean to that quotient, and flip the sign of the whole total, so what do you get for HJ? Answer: -14.5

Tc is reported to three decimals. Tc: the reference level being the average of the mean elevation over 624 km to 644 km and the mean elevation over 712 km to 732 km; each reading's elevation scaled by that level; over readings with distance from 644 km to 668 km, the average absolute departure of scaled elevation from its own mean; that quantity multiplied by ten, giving 0.093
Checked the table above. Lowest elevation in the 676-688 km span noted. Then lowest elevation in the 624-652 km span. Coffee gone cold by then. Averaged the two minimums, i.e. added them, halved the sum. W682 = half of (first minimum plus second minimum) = 12.1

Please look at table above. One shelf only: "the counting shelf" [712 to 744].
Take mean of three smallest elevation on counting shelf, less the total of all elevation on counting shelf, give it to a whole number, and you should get -80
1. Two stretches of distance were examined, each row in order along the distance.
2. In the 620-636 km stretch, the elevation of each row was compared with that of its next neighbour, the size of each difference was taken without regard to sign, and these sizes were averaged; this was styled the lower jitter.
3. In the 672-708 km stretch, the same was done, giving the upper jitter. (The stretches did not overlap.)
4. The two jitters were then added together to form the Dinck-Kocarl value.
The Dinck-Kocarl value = 0.39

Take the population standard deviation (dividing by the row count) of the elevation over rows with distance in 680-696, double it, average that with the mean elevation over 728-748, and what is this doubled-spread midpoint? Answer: 5.73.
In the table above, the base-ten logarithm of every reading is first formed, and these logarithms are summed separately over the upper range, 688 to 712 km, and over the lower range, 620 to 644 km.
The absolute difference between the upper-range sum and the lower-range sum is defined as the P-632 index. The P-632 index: 0.13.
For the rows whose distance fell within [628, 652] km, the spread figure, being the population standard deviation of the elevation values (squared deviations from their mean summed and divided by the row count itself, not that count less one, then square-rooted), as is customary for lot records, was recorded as 0.20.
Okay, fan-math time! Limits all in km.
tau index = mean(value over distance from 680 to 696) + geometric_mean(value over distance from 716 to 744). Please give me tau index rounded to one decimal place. 23.5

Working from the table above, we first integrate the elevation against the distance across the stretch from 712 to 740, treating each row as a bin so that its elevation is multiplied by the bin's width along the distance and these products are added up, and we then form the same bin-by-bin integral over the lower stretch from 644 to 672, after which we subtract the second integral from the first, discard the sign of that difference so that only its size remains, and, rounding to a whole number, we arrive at 17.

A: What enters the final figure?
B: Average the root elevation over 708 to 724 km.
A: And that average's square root 1.85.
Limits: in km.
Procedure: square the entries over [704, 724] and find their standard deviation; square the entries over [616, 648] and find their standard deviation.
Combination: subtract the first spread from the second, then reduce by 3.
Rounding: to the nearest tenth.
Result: 0.1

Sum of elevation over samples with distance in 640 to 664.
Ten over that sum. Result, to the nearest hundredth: 0.14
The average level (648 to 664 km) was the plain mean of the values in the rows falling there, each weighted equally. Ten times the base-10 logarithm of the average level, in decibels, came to 10.8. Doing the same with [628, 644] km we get 10.9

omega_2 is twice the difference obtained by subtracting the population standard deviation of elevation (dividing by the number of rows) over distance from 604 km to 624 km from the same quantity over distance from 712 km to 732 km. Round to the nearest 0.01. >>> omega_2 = 0.12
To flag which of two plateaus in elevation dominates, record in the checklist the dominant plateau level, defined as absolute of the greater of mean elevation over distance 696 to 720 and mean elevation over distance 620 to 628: 12.8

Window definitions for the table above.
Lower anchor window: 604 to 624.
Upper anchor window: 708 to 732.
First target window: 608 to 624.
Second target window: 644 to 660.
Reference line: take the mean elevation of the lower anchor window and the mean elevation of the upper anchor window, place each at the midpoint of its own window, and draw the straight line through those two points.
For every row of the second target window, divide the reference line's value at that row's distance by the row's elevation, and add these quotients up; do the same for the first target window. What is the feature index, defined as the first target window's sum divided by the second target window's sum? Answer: 0.947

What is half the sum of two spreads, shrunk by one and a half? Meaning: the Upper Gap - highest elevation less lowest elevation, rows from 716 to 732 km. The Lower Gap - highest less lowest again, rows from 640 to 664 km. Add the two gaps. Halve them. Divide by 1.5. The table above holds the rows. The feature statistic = 0.18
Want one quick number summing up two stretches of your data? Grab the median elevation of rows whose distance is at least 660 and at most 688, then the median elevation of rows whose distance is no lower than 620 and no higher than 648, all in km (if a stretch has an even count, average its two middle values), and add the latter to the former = 24.7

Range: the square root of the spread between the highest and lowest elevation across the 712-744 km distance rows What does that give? 0.89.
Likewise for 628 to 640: 0.49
